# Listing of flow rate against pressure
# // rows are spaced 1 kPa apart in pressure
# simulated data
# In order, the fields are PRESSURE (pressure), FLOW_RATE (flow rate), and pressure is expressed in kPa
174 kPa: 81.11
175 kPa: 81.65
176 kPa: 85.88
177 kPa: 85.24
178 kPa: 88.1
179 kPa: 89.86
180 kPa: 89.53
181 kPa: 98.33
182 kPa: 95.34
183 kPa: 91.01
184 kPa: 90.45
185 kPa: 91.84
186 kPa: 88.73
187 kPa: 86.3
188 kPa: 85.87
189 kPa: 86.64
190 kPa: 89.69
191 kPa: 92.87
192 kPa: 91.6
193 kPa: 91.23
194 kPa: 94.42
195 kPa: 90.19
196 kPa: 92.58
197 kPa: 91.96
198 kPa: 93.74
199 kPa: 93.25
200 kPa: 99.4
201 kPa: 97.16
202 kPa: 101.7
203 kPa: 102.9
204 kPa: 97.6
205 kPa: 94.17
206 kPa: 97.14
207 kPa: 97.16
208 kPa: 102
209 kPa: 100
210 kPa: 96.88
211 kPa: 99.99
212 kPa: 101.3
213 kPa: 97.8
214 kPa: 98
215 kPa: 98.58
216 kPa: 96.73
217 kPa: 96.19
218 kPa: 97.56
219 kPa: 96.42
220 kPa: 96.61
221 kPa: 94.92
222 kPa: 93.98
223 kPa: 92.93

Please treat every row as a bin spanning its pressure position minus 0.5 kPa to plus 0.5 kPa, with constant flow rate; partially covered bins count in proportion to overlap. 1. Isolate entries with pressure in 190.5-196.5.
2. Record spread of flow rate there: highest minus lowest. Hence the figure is 4.2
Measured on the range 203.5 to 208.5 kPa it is 7.8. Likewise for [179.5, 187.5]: 12.0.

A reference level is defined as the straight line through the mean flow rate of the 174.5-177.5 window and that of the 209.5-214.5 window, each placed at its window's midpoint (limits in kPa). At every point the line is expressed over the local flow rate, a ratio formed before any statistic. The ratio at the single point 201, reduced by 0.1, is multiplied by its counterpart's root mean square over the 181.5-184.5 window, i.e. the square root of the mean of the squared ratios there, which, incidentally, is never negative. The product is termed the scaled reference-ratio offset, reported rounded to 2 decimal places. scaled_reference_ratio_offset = 0.82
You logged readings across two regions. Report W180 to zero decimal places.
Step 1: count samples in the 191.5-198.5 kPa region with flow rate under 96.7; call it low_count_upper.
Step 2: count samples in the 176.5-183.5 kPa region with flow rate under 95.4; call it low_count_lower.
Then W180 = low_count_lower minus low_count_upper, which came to -1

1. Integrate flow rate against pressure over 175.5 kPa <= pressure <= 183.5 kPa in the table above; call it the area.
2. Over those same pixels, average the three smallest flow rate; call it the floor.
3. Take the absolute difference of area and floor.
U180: 637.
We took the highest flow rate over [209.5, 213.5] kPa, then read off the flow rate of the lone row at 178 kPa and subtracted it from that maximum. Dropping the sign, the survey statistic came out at 13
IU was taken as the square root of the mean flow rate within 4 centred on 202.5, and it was 9.99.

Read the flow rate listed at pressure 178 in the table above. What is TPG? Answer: 88.1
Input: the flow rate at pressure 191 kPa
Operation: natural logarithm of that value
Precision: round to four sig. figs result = 4.531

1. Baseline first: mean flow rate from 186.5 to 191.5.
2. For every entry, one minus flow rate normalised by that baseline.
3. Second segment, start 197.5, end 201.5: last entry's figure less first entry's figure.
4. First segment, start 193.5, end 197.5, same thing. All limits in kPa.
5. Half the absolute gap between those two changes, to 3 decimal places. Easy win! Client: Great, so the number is 0.033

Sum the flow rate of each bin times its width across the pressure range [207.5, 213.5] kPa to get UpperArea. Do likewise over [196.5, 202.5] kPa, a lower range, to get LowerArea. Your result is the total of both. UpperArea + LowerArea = 1175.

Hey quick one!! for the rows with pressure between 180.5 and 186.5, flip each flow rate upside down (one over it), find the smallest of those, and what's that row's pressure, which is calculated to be 181 kPa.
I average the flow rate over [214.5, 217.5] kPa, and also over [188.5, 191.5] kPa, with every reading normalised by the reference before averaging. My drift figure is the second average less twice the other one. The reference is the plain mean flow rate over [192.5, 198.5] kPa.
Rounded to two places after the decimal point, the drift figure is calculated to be -1.13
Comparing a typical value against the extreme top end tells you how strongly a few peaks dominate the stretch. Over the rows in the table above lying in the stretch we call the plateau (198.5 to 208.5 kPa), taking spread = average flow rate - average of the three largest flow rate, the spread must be -4.0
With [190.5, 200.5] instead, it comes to -2.7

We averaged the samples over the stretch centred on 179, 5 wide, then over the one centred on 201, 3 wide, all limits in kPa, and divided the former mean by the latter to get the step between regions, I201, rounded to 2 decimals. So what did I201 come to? 0.91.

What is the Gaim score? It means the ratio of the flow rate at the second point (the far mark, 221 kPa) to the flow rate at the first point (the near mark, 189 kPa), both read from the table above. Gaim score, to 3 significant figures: 1.10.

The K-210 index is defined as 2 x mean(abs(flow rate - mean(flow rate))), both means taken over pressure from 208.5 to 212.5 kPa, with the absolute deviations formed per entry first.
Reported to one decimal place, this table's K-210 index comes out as 2.7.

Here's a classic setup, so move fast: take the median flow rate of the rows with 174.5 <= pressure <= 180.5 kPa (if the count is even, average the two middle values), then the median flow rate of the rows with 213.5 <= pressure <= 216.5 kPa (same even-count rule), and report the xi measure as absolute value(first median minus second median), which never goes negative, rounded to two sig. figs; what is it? 11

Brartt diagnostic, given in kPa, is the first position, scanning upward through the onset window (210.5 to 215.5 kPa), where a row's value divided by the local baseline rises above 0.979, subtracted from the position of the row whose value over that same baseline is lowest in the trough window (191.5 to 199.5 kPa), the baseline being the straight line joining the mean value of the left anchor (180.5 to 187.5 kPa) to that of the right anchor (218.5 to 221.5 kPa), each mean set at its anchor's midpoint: -16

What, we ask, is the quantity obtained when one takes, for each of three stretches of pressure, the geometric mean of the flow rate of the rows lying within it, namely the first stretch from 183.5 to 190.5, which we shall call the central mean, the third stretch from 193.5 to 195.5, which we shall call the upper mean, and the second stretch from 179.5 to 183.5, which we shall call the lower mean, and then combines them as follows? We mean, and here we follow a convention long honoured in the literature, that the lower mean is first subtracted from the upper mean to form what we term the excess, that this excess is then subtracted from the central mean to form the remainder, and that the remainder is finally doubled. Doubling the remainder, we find 179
